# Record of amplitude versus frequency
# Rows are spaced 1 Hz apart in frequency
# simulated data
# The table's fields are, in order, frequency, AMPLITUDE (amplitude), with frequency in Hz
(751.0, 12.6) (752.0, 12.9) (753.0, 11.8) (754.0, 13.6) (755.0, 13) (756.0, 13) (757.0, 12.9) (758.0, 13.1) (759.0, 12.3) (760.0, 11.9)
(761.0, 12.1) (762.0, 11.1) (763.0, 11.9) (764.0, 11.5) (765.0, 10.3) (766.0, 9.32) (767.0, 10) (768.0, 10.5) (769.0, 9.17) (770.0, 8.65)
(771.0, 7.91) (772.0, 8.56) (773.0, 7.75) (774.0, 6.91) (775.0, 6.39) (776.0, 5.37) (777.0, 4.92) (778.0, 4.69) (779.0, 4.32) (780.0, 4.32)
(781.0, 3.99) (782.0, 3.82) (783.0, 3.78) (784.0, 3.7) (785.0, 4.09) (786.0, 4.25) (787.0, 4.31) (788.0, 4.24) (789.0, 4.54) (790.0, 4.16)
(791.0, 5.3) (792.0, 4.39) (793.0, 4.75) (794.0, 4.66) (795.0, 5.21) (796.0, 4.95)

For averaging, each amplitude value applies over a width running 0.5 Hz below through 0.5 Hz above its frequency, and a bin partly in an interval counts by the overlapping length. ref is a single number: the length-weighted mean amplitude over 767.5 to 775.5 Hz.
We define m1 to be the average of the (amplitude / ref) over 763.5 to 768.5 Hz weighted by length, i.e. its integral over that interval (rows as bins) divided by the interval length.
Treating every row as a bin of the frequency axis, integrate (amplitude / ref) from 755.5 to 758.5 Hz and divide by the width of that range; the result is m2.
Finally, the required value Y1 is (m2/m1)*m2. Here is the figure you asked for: 2.0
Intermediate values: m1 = 1.25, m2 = 1.58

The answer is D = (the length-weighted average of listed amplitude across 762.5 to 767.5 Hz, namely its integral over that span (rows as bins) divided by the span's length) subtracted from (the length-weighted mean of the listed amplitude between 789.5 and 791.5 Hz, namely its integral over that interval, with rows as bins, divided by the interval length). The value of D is -5.9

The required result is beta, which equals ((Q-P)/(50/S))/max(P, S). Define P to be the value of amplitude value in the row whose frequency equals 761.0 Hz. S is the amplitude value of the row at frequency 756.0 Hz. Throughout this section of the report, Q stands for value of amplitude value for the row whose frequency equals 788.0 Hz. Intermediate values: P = 12.1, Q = 4.24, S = 13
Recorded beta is -0.16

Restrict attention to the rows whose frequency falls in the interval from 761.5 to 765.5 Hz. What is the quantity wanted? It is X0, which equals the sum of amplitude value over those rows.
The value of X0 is 45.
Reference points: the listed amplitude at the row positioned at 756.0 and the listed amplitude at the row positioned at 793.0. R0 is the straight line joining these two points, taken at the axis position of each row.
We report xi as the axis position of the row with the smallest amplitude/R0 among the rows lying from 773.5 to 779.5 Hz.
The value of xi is 779.0 Hz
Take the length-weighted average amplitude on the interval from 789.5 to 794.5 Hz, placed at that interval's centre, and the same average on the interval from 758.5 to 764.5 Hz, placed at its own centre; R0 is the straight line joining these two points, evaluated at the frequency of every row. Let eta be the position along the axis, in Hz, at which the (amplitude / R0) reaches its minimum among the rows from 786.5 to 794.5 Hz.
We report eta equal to 787.0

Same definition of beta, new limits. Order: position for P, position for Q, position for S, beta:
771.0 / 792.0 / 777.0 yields -0.04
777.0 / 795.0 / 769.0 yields 0.01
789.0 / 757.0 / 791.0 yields 0.17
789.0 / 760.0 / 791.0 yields 0.15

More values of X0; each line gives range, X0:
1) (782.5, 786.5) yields 16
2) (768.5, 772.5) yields 34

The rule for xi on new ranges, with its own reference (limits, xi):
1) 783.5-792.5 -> 784.0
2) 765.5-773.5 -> 771.0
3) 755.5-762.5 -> 762.0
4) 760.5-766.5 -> 766.0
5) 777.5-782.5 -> 782.0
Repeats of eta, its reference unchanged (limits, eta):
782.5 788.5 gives 783.0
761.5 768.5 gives 766.0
